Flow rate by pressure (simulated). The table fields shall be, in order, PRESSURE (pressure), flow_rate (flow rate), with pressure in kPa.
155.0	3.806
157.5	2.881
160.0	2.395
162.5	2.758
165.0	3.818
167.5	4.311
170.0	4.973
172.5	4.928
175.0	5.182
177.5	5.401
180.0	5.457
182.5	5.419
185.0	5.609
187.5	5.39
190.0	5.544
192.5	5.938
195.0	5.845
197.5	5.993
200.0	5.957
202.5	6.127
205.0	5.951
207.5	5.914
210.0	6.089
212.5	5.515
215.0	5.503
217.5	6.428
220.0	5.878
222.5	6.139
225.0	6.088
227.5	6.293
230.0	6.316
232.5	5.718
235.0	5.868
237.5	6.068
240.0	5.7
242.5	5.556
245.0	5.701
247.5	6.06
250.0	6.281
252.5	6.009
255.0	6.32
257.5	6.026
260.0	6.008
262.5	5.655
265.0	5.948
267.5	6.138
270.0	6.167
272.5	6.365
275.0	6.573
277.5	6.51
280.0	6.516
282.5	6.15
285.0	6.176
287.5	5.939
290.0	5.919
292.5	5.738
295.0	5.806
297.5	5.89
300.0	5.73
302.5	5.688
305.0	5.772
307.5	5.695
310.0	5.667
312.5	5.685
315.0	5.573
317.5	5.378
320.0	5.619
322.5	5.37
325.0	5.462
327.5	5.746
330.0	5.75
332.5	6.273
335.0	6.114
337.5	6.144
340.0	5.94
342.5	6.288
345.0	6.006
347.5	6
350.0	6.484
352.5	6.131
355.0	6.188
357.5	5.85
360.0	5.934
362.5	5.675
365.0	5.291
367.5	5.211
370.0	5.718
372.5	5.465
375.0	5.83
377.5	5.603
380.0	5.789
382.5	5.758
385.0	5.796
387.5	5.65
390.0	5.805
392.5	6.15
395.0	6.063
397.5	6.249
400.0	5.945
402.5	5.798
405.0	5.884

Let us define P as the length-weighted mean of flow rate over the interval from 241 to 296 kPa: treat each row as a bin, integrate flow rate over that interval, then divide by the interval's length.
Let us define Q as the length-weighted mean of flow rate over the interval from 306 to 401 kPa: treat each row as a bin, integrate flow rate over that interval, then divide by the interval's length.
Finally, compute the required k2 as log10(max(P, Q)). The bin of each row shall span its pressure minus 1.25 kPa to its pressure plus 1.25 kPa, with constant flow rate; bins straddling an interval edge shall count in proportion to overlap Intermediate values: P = 6.07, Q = 5.82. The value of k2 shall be 0.783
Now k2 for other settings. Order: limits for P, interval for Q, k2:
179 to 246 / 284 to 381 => 0.767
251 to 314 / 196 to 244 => 0.778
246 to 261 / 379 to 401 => 0.786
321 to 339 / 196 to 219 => 0.774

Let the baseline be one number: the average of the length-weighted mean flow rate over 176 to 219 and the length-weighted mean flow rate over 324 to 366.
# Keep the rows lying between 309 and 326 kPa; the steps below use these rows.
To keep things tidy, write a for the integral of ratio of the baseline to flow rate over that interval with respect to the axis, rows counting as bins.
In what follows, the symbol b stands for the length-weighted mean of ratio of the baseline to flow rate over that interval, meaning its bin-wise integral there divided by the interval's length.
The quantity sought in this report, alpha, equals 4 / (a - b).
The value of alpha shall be 0.236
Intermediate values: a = 18.0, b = 1.06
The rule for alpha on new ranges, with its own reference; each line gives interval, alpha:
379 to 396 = 0.249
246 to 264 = 0.242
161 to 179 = 0.170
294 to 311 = 0.245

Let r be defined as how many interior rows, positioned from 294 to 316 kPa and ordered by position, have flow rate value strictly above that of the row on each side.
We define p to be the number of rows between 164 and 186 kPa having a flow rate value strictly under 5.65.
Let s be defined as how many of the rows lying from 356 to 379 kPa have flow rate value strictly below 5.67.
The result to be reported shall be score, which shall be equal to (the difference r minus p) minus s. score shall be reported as -10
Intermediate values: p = 9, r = 3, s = 4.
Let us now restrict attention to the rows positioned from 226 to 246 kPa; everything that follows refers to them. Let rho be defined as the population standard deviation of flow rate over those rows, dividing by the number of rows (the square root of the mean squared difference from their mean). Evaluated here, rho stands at 0.27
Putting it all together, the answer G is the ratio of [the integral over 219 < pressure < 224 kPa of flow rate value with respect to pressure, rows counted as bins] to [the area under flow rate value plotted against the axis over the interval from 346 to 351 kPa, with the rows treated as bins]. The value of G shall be 0.97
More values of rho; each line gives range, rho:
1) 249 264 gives 0.22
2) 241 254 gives 0.26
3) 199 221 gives 0.27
